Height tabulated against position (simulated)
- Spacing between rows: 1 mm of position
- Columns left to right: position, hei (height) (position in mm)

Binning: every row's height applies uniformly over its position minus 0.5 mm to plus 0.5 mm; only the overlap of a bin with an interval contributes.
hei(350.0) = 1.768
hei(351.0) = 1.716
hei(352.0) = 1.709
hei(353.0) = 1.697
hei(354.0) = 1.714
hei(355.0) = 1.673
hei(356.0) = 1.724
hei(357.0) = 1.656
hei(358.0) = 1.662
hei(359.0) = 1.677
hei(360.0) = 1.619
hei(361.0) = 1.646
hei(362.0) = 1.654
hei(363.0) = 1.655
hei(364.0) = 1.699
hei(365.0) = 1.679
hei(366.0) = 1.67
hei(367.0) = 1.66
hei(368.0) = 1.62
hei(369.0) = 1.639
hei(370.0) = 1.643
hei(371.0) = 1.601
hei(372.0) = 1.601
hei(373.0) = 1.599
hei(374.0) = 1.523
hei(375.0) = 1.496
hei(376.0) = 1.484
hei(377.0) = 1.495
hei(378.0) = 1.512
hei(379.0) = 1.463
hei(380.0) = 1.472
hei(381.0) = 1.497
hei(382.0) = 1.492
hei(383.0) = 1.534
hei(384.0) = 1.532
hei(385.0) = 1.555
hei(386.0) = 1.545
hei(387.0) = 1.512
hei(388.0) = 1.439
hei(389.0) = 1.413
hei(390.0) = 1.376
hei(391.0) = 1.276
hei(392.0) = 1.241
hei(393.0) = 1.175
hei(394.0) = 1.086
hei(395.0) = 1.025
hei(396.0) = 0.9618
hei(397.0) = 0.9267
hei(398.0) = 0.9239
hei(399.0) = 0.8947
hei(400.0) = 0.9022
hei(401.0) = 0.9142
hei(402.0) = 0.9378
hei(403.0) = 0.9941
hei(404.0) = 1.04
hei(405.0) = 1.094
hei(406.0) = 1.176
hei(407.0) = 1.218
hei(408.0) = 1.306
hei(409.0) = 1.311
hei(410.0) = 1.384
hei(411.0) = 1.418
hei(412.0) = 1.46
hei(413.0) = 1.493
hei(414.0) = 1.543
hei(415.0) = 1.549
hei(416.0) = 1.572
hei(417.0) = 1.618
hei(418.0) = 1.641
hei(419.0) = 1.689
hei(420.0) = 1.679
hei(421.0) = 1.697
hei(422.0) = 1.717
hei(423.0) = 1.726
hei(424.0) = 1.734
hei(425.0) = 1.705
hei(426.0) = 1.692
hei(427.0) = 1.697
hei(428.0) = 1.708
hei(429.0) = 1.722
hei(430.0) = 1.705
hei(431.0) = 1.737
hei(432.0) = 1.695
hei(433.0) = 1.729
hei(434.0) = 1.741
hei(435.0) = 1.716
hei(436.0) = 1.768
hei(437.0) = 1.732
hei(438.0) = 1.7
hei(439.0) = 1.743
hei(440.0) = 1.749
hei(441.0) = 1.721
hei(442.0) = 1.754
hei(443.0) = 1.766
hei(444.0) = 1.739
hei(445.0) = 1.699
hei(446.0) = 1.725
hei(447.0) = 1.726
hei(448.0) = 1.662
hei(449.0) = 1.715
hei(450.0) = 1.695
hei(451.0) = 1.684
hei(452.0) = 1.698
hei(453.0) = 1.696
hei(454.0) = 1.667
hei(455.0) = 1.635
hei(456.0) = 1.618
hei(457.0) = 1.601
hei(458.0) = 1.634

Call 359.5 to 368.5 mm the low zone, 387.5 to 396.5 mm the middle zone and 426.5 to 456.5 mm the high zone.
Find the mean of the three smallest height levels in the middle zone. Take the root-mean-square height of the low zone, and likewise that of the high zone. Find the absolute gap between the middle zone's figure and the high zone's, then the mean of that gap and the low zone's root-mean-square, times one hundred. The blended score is 117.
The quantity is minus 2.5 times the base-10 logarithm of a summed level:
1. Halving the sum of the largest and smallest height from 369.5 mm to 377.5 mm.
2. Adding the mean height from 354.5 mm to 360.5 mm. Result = -1.27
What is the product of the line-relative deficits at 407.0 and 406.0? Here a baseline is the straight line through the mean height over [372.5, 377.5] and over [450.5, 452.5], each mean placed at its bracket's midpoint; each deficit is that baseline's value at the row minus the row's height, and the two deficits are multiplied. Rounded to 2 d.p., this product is 0.15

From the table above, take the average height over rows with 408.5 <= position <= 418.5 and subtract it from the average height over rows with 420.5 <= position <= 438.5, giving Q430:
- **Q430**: 0.22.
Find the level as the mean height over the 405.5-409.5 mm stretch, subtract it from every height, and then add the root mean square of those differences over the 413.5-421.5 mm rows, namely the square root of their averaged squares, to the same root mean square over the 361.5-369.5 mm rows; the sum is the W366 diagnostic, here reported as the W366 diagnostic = 0.78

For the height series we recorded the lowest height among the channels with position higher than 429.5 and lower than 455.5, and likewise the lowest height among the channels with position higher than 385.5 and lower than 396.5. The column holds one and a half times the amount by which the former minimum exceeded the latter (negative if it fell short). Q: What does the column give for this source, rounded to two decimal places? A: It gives 1.01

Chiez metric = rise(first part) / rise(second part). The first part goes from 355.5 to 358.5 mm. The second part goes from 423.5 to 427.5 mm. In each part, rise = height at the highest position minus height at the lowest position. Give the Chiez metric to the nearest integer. 2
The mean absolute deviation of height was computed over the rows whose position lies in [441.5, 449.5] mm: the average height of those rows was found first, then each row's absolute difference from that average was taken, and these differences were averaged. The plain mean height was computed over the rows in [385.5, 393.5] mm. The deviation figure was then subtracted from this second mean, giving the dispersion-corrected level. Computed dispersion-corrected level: 1.35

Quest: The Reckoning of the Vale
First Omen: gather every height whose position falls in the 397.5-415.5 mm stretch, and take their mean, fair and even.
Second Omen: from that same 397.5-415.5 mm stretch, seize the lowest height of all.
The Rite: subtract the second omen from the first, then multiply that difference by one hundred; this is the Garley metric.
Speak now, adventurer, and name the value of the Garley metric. 30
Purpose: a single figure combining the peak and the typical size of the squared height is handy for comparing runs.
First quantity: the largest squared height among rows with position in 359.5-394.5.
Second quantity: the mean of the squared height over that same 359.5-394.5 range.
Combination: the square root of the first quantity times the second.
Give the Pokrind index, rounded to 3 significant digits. 2.59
